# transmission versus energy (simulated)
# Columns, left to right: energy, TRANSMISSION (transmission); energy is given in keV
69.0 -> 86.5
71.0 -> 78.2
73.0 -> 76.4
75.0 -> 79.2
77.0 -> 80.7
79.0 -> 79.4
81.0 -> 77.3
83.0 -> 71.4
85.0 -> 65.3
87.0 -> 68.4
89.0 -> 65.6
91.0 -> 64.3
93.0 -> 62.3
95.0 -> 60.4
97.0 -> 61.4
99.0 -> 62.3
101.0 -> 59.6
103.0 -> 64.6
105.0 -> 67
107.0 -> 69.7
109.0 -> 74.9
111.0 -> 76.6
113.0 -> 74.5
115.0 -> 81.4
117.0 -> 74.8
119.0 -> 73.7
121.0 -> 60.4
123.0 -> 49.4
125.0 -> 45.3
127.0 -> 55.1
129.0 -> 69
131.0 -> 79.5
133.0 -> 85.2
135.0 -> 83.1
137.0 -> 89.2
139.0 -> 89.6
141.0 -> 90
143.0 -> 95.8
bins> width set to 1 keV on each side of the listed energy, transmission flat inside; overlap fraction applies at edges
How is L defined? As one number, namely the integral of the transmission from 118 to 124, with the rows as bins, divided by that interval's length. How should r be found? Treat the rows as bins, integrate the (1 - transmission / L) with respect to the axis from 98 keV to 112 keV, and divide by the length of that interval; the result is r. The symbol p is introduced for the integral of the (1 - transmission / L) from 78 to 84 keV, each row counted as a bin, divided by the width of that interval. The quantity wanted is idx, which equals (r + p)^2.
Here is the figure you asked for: 0.12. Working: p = -0.24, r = -0.11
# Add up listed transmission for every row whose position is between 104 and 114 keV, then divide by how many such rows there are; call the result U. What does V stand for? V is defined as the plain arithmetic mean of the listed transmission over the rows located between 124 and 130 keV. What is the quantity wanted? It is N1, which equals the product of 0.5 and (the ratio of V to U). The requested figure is 0.39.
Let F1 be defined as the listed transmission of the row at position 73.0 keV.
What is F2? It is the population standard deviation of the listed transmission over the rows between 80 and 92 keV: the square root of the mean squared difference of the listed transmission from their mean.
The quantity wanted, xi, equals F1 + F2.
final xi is 81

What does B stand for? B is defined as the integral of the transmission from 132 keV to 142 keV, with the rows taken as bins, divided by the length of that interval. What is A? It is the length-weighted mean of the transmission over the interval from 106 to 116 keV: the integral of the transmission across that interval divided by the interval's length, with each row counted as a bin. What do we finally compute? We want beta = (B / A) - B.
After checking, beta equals -86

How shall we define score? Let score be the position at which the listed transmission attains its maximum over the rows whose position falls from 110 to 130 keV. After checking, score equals 115.0 keV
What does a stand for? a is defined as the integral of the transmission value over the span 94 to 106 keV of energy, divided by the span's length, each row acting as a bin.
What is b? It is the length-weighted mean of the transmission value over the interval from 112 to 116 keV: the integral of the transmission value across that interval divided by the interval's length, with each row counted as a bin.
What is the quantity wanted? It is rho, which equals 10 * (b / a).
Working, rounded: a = 63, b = 78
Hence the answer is 12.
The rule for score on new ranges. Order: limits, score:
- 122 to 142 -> 141.0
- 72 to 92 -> 77.0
